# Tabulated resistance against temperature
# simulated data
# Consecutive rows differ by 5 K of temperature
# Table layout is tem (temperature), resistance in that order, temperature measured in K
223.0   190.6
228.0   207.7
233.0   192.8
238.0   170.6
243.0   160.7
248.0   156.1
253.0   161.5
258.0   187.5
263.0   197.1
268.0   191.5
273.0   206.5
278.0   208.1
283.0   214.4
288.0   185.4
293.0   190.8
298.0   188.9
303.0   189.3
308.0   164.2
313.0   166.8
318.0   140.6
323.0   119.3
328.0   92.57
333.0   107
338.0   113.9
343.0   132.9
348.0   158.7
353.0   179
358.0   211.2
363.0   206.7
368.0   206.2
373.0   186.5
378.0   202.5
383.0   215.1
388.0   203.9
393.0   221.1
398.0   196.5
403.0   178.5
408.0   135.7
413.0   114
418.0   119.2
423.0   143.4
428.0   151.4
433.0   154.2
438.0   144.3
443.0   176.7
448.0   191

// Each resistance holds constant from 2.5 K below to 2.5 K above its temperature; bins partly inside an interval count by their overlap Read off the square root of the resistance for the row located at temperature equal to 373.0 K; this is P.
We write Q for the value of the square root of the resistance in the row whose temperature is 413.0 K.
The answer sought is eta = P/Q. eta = 1.28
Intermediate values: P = 13.7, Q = 10.7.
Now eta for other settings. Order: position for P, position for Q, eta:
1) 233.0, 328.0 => 1.44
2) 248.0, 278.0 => 0.87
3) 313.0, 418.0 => 1.18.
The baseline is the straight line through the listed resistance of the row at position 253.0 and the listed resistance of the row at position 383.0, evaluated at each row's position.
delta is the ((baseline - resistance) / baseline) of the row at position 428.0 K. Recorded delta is 0.35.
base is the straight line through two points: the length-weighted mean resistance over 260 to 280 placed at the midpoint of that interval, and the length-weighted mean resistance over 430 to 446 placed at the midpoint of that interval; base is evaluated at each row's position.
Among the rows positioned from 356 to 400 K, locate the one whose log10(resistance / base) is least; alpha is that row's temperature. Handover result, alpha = 373.0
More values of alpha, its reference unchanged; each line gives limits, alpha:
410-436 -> 413.0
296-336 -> 328.0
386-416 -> 413.0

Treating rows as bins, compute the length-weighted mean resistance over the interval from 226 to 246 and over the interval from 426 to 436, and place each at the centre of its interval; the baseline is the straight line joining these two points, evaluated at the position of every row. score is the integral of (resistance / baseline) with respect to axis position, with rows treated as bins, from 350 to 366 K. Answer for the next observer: 19 K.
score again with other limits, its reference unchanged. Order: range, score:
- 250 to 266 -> 16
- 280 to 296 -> 18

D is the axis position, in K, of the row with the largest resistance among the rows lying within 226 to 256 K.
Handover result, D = 228.0 K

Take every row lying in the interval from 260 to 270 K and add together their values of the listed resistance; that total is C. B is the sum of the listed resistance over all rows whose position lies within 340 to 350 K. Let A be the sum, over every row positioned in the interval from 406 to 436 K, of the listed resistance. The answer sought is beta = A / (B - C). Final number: -8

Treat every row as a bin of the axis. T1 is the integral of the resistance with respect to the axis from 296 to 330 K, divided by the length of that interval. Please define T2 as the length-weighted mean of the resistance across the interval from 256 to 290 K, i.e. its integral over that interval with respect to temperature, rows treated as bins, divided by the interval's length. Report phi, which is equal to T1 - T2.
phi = -47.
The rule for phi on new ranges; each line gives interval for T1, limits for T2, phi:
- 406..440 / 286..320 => -38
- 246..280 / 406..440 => 50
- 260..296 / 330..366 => 41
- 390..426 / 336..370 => -14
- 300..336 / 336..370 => -33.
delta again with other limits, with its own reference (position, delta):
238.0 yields -0.10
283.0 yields -0.23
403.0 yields 0.20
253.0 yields 0.00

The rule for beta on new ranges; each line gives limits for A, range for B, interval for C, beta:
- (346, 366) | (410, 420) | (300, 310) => -6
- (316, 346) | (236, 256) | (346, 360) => 7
